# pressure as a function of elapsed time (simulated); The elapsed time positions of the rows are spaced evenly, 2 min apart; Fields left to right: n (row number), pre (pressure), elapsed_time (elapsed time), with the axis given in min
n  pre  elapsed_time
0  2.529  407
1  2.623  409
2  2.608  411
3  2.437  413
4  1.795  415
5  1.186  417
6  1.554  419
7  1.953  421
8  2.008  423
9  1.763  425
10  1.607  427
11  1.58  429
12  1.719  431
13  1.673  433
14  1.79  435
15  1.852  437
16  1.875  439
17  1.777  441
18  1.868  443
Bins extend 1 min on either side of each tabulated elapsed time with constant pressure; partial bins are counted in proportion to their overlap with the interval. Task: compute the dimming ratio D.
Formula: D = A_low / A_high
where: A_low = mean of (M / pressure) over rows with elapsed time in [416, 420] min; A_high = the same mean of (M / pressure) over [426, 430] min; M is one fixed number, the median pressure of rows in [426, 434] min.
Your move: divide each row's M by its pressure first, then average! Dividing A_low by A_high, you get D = 1.2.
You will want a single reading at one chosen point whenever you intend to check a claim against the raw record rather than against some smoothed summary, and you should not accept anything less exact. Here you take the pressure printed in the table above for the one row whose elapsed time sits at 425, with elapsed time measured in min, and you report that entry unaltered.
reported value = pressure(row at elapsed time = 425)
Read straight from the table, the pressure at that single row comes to 1.763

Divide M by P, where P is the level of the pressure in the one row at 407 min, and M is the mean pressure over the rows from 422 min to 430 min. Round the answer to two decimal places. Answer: 0.69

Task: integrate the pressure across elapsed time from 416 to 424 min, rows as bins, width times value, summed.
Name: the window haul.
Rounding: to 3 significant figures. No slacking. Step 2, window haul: 13.4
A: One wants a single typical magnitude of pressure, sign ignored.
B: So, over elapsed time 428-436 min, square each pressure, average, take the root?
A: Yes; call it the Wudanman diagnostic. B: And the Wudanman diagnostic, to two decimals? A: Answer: 1.69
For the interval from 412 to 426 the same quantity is 1.85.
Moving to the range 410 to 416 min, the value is 2.31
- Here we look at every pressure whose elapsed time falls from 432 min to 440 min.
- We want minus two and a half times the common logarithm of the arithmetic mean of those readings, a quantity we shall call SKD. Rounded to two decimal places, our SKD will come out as -0.64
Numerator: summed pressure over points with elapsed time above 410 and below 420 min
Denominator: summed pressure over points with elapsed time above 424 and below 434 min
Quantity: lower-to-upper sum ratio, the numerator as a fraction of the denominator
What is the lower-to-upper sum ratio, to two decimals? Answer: 1.15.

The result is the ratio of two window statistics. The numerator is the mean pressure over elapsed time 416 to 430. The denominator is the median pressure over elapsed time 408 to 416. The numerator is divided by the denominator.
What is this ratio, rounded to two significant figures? 0.66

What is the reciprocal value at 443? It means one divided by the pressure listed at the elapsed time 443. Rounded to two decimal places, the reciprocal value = 0.54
